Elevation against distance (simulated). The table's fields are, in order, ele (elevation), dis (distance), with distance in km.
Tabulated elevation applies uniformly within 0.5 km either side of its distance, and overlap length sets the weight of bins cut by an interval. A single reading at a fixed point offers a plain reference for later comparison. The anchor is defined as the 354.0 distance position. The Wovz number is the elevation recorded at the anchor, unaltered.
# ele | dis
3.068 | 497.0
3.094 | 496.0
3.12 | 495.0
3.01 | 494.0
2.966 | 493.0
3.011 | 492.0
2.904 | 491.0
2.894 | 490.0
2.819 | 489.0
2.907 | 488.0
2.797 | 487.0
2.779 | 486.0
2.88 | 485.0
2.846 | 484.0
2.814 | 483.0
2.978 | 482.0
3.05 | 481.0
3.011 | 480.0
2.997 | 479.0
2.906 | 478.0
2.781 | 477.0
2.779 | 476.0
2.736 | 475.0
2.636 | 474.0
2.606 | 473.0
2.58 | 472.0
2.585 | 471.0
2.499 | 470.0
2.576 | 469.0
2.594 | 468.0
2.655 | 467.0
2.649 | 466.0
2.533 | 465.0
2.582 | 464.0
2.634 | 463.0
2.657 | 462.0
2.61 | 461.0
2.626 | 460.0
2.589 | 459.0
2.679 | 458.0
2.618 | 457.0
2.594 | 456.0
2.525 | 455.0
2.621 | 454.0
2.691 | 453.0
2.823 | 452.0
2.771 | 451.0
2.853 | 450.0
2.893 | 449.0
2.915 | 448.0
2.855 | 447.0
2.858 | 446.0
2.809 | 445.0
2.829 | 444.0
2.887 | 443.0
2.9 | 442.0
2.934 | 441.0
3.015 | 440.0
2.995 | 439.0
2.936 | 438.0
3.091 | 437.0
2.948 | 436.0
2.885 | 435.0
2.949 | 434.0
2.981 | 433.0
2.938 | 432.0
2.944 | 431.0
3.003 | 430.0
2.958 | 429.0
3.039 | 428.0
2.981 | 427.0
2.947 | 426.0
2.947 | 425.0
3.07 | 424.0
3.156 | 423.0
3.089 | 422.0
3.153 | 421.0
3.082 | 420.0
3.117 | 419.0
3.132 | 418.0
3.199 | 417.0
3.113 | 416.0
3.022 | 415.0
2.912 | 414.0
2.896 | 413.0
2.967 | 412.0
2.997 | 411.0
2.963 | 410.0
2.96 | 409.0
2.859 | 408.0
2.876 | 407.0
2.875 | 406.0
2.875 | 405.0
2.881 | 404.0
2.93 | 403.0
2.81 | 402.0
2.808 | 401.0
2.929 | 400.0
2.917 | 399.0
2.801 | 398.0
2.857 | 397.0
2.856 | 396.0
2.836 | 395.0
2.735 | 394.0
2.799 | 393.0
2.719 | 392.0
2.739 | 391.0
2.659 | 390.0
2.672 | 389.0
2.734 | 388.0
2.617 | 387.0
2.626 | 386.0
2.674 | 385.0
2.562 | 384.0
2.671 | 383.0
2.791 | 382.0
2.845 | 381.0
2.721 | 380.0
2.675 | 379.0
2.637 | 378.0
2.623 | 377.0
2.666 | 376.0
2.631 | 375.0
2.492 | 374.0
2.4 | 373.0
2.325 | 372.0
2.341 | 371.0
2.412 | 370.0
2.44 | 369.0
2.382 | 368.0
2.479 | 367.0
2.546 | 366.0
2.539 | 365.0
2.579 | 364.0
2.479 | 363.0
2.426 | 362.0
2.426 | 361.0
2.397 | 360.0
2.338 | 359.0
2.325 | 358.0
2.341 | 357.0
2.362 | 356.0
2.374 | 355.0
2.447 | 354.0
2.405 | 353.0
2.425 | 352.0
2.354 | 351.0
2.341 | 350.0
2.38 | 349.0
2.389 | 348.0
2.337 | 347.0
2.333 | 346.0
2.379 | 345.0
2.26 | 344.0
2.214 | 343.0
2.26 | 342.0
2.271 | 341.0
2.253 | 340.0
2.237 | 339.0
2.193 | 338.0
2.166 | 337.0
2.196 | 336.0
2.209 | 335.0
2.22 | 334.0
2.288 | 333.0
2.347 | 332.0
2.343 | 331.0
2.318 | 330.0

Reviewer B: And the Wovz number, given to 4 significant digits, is 2.447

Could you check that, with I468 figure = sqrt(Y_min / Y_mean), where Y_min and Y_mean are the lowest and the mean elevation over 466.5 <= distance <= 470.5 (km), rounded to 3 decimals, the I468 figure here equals 0.984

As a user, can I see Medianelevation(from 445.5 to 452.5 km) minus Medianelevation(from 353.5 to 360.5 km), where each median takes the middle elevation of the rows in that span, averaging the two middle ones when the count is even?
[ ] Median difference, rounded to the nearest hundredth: 0.49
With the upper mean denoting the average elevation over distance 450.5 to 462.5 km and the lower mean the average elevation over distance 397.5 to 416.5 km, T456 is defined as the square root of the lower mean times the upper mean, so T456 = 2.78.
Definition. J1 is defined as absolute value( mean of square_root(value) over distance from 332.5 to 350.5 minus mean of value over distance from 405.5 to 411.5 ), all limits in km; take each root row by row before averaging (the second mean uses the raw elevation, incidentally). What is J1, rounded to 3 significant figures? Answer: 1.41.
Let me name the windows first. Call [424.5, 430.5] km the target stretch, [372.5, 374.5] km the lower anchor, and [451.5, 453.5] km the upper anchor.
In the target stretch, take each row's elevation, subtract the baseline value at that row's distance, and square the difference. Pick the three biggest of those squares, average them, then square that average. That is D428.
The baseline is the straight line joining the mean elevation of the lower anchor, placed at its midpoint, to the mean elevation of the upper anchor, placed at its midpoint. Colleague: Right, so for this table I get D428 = 0.0144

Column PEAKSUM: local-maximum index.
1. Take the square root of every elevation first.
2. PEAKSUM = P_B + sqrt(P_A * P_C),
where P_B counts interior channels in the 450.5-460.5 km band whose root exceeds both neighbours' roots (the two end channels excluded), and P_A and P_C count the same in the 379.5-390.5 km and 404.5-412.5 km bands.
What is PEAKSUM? 4.4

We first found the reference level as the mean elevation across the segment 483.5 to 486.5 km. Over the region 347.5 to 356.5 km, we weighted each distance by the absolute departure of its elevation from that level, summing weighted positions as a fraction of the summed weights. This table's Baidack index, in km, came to 352.0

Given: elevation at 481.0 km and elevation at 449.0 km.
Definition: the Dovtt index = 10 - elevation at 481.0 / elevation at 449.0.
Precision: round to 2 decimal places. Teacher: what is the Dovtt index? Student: 8.95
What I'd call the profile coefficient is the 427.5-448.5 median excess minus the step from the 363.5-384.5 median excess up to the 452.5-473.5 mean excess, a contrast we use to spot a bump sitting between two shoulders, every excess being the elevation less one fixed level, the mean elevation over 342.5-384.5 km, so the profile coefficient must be 0.43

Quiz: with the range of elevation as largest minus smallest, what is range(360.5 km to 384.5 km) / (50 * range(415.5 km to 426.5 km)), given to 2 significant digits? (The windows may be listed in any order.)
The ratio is 0.041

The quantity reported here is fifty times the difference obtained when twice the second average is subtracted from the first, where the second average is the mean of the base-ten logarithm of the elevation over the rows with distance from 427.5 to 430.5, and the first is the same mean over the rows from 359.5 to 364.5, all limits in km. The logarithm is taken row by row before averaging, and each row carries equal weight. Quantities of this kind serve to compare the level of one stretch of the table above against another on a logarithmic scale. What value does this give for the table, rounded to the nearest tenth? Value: -28.2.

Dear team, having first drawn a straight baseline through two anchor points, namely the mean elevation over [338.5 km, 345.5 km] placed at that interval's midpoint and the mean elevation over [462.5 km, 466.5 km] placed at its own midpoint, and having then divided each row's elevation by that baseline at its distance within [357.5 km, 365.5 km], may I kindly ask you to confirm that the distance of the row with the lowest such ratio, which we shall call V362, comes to 358.0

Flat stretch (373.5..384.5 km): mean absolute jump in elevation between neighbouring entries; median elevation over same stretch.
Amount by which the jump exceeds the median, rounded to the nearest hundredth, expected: -2.59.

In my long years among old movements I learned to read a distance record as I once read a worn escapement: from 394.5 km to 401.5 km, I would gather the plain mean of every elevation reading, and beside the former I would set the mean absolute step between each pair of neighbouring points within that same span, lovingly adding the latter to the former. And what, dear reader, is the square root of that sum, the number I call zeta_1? 1.71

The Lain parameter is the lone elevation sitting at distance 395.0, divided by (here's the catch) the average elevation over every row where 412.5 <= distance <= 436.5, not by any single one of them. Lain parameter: 0.94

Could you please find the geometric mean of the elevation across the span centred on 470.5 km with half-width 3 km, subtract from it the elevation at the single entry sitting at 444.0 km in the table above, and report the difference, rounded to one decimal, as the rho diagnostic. -0.3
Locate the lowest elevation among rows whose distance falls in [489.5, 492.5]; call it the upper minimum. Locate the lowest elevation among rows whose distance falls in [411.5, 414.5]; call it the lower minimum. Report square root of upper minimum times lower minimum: 2.89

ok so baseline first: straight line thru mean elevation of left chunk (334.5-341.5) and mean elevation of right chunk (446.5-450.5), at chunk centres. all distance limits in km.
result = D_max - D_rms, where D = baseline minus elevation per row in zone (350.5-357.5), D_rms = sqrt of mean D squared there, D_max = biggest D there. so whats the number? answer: -0.09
